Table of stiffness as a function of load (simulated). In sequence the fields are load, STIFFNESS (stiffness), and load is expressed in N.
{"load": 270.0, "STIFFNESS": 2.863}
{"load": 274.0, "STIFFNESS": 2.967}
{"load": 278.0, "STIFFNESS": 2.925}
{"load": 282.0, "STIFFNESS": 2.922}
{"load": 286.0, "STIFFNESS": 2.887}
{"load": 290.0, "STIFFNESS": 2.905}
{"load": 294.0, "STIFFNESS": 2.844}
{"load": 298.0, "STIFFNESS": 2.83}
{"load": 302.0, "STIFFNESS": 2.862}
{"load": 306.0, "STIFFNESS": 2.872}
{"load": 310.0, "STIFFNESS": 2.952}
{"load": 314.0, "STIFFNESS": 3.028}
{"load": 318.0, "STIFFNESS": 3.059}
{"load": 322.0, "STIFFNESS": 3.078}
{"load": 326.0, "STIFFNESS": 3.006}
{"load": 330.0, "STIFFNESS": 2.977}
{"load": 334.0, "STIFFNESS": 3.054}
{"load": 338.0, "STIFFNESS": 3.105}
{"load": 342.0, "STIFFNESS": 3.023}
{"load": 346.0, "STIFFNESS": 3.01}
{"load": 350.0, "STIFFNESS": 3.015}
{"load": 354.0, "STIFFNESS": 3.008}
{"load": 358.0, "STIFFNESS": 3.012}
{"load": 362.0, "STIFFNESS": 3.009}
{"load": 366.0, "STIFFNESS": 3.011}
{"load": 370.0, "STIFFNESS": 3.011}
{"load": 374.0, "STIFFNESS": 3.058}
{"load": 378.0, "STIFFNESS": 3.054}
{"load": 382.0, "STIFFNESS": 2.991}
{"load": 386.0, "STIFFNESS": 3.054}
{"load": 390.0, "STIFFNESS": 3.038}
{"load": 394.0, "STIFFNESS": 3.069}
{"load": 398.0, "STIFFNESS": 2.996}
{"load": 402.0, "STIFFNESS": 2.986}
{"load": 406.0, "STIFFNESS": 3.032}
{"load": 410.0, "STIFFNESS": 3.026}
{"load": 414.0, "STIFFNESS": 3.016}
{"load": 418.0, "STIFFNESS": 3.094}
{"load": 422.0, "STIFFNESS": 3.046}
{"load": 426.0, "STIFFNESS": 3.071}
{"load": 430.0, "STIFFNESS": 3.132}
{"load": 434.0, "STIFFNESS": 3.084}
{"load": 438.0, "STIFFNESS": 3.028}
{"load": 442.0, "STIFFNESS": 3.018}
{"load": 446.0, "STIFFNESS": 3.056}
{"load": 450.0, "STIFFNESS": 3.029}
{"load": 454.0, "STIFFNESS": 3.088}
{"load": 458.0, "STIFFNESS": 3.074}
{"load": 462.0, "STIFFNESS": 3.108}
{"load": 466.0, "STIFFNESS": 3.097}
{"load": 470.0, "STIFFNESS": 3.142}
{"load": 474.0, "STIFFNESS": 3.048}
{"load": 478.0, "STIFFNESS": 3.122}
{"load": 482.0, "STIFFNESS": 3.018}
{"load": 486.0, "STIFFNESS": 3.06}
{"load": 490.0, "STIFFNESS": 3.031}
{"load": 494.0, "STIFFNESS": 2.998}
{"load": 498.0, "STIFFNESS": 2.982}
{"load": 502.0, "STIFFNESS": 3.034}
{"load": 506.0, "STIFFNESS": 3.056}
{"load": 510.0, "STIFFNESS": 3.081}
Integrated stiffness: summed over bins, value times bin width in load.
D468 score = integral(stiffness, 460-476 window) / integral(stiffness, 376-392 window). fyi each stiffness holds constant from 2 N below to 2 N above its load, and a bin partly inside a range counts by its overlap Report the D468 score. 1.02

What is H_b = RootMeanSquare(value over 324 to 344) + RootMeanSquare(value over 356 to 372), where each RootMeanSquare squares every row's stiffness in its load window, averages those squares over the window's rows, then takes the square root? 6.04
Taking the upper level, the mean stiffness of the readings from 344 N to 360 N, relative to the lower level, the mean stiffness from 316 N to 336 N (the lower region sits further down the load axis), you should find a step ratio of 0.99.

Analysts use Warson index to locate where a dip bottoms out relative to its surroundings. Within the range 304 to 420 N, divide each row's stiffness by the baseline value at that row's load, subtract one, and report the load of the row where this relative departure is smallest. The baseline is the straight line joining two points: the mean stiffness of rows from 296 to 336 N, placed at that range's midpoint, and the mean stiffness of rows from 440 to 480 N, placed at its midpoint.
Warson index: 306.0 N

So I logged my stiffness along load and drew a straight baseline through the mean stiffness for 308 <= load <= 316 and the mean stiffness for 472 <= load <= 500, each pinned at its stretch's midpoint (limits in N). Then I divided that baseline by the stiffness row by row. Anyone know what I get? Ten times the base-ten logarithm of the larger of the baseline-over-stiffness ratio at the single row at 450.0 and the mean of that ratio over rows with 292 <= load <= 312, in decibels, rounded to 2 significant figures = 0.17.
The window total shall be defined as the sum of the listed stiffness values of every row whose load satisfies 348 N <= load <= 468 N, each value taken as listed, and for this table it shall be 91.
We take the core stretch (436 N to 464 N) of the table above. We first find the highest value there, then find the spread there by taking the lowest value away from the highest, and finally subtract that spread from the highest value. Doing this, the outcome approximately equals 3.02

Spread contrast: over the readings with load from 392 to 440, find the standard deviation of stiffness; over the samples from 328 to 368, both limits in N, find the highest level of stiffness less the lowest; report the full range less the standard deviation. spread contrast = 0.09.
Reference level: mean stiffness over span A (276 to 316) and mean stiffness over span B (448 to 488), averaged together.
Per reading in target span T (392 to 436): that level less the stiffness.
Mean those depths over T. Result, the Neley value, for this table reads -0.06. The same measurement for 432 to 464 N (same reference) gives -0.07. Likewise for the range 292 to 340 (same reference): 0.02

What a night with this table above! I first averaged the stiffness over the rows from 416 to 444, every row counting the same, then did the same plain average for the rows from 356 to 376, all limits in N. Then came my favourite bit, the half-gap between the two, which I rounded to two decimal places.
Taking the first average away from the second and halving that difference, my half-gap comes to -0.02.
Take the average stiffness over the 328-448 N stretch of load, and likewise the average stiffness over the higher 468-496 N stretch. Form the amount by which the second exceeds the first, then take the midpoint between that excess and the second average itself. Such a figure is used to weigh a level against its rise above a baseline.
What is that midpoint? 1.54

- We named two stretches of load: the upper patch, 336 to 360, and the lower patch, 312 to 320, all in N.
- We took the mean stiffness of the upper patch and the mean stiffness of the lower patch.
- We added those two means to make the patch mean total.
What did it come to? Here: 6.07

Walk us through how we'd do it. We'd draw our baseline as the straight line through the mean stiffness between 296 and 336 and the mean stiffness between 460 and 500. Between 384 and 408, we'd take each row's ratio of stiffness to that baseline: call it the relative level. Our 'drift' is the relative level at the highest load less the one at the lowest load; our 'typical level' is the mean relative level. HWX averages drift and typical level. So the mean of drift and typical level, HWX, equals 0.497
